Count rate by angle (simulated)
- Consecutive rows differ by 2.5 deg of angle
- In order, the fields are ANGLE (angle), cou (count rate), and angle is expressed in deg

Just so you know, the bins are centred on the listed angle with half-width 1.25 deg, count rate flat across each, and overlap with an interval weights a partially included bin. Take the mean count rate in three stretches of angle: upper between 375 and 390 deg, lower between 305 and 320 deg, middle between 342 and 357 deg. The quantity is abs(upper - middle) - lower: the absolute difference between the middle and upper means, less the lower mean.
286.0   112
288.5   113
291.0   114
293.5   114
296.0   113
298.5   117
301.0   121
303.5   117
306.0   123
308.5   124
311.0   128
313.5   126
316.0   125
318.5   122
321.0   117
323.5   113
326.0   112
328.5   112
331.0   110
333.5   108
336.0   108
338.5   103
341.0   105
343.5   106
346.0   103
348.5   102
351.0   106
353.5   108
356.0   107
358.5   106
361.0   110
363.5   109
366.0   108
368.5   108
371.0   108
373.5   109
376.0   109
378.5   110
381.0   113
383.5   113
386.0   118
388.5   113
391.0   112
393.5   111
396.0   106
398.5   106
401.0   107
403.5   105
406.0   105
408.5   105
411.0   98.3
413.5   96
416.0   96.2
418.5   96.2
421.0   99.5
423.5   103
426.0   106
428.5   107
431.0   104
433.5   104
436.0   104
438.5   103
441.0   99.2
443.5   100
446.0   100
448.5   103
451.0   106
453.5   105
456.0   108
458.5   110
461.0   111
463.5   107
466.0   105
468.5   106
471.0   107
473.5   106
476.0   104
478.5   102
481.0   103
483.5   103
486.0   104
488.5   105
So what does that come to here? -117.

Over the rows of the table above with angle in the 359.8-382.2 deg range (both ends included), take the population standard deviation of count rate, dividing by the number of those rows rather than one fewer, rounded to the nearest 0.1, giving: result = 1.5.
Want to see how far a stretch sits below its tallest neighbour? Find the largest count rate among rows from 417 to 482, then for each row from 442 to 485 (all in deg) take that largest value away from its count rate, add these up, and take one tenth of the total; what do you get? -10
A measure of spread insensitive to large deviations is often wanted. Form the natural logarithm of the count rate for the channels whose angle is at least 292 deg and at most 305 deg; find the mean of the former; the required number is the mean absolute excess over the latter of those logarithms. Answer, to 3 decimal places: 0.020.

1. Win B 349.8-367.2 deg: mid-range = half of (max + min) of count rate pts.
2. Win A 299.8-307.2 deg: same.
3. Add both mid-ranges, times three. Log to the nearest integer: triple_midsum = 684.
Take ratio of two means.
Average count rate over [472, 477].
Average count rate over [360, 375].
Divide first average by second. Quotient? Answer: 0.97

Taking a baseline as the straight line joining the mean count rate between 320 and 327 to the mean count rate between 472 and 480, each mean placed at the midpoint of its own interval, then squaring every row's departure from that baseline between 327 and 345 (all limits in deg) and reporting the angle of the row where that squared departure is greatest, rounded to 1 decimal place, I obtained 338.5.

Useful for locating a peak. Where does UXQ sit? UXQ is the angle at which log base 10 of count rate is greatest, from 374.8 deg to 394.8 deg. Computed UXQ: 386.0 deg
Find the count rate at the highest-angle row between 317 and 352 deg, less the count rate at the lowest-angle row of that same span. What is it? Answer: -16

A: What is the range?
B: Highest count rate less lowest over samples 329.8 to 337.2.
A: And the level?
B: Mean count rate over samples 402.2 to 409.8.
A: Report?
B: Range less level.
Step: -103.0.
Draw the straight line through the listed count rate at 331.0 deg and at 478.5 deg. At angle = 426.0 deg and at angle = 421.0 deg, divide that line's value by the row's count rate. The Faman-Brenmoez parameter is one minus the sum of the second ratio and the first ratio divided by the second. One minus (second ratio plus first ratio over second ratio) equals -0.99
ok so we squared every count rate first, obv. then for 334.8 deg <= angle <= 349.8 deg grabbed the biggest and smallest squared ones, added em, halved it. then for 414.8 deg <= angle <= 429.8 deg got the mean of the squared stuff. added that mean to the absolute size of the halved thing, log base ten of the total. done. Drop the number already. 4.33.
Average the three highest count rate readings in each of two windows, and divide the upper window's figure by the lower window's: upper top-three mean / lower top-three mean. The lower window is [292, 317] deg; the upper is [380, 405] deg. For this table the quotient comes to 0.91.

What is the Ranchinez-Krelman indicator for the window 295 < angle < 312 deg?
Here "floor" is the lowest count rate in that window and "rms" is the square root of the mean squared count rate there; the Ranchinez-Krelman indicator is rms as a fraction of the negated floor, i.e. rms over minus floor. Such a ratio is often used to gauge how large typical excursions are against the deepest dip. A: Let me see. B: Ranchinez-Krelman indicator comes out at -1.07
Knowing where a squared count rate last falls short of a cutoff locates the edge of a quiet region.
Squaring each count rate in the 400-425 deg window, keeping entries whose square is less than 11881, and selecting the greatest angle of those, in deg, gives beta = 423.5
